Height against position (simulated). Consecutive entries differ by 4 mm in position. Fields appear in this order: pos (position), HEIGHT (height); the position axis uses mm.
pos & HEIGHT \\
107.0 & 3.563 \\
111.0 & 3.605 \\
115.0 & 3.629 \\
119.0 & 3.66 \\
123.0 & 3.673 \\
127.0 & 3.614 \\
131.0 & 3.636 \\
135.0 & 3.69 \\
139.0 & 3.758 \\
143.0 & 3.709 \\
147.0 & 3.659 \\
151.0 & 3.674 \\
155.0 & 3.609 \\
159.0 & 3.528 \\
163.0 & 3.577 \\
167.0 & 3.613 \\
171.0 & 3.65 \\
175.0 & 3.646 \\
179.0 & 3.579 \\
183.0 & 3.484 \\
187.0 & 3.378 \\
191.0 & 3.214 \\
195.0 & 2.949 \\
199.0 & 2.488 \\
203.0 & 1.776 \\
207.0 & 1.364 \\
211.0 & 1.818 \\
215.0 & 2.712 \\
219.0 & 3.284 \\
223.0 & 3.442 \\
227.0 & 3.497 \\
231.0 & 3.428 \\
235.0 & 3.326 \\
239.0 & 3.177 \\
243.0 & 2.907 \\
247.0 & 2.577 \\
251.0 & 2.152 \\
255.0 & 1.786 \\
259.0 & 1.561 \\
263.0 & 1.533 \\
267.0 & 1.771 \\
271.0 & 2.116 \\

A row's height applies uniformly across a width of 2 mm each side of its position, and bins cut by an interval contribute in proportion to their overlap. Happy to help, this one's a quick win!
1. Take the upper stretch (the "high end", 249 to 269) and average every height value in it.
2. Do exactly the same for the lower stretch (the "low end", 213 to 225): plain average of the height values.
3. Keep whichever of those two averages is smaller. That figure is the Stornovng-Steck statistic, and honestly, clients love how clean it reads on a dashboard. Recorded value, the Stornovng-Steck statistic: 1.8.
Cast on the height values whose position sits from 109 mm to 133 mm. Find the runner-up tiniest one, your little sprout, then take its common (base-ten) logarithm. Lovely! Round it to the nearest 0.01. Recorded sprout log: 0.56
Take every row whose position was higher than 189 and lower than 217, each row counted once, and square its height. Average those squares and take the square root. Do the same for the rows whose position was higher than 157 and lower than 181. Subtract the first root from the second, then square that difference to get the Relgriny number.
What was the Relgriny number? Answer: 1.4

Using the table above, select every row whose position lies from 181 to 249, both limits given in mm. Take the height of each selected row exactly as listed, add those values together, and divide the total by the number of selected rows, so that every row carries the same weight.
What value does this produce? 2.87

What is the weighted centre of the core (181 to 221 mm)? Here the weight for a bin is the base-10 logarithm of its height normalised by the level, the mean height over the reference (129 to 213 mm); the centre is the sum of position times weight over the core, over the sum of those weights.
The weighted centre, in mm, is 207.2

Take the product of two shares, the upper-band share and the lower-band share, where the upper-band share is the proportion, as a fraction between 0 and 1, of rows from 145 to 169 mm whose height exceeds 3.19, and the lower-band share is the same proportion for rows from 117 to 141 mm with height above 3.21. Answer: 1.0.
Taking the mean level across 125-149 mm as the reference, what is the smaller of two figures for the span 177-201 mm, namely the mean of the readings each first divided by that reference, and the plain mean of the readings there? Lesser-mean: 0.87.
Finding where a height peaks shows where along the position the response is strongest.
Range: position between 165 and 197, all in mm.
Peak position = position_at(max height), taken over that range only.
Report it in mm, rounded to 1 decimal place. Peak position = 171.0 mm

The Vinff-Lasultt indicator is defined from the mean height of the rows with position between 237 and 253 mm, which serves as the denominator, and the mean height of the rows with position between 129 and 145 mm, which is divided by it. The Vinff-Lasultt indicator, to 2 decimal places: 1.37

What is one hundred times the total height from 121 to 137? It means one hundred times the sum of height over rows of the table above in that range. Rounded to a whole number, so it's 1461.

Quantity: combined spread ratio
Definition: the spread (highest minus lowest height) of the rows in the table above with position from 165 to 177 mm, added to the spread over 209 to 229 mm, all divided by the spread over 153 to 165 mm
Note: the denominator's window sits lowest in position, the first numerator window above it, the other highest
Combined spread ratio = 21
